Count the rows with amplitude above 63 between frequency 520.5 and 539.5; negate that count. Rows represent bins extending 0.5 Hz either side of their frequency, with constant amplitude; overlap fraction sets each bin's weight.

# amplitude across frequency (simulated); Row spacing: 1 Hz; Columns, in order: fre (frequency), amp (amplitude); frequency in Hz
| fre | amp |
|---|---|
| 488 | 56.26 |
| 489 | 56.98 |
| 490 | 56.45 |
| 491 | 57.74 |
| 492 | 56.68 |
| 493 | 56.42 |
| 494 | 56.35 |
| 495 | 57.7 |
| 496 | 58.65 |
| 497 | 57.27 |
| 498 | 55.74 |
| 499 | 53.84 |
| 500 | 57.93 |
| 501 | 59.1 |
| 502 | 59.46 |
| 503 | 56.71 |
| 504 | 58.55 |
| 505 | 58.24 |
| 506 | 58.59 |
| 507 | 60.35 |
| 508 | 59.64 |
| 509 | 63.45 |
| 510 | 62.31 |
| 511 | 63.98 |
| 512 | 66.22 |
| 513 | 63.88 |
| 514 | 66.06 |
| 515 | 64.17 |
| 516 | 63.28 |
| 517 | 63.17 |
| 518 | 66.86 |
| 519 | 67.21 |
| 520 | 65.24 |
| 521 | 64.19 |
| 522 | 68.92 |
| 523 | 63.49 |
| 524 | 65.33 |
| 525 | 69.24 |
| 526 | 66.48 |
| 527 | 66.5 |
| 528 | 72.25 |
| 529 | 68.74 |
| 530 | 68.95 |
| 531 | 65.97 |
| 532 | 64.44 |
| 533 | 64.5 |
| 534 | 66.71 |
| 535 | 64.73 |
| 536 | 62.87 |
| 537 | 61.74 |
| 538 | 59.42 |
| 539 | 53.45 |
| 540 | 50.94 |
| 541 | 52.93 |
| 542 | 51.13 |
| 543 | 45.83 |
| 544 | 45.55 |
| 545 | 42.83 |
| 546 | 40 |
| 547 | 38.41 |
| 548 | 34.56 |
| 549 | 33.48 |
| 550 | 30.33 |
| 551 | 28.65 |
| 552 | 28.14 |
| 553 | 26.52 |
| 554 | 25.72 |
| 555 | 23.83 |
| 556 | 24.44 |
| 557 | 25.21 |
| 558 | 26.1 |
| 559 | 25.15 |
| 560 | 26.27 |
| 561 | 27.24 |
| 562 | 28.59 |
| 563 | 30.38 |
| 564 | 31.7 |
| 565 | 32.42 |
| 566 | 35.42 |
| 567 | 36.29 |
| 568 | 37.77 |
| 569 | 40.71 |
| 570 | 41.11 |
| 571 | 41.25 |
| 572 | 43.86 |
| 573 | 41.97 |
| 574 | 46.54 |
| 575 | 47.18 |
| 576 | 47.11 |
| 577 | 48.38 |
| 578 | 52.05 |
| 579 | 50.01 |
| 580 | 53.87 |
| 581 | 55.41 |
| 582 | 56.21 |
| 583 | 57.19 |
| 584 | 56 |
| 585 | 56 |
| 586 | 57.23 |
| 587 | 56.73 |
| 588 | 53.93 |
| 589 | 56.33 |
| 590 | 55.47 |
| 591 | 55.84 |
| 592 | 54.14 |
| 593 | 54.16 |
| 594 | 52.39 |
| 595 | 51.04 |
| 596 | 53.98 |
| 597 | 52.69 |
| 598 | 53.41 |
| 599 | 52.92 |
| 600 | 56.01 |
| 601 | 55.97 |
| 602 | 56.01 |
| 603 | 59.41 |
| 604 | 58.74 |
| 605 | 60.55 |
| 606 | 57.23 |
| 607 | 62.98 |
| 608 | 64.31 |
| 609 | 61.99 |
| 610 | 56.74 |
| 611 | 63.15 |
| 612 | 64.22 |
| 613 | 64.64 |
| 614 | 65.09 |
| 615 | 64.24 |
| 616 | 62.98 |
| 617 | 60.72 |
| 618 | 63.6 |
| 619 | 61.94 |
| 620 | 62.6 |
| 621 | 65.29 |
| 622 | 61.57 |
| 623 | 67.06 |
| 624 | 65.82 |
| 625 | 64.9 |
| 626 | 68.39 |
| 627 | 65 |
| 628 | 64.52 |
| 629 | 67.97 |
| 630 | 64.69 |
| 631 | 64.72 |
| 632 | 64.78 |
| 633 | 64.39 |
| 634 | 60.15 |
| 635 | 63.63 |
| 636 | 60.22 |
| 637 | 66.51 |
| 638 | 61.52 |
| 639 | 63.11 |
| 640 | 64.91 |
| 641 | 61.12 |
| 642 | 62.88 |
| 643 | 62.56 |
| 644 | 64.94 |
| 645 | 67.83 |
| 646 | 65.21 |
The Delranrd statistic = -15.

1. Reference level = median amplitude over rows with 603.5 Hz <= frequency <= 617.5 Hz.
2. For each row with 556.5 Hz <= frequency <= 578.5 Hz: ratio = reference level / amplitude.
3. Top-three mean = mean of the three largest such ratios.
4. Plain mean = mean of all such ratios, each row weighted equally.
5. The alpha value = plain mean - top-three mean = -0.67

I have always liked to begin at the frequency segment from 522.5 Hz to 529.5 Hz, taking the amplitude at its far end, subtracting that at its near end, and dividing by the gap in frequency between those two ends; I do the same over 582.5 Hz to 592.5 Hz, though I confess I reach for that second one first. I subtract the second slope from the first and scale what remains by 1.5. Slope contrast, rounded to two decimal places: 1.82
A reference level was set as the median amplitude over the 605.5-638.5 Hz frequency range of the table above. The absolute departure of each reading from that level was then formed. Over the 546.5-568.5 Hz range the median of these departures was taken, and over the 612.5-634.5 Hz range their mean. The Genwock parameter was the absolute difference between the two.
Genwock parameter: 34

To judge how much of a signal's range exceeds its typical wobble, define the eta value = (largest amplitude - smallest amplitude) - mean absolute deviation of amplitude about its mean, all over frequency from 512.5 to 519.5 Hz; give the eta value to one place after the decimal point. 2.5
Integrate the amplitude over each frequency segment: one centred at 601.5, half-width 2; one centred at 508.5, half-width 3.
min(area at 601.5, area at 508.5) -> 227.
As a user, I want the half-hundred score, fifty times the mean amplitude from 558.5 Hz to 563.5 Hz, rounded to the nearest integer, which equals 1376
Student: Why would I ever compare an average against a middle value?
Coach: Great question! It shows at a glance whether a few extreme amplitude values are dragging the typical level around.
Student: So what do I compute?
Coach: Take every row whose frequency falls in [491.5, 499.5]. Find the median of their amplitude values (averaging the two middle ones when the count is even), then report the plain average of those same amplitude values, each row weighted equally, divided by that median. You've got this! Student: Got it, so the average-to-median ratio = 1.00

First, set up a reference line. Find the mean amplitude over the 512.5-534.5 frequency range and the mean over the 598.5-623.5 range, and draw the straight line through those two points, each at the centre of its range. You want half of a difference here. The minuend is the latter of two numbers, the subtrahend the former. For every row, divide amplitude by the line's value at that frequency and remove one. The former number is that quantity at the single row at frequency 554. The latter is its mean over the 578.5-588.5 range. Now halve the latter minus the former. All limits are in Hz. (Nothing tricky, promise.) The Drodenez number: 0.24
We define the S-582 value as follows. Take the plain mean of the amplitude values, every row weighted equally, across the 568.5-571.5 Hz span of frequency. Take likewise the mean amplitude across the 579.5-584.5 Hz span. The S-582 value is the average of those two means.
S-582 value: 48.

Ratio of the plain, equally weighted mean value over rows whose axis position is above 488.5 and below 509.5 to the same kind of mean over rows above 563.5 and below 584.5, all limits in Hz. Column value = 1.3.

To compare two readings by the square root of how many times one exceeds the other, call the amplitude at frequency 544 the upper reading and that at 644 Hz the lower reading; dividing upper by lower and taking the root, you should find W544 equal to 0.84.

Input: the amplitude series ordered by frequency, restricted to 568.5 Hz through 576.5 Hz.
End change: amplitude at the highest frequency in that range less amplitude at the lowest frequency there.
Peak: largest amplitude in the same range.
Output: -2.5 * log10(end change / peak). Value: 2.2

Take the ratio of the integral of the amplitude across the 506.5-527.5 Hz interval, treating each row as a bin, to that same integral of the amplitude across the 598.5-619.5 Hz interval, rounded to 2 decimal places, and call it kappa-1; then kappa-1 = 1.07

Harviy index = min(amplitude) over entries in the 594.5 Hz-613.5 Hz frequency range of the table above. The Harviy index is 51.04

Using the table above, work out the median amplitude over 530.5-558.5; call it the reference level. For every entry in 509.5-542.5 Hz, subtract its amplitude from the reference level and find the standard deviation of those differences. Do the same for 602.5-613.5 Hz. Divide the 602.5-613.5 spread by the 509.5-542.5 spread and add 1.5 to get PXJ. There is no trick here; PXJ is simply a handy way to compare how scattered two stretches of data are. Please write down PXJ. 2.1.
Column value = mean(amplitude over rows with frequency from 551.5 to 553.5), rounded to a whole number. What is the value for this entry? 27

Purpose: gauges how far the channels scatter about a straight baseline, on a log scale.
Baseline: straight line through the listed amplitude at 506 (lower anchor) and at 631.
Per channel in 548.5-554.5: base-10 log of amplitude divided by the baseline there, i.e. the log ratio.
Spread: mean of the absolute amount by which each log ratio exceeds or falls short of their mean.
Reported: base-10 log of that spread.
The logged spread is -1.51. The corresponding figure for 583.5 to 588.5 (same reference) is -2.17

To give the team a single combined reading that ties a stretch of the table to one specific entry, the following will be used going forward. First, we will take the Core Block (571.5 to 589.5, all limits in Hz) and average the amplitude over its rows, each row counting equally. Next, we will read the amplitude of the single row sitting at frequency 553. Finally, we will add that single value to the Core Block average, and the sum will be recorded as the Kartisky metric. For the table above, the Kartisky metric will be 79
